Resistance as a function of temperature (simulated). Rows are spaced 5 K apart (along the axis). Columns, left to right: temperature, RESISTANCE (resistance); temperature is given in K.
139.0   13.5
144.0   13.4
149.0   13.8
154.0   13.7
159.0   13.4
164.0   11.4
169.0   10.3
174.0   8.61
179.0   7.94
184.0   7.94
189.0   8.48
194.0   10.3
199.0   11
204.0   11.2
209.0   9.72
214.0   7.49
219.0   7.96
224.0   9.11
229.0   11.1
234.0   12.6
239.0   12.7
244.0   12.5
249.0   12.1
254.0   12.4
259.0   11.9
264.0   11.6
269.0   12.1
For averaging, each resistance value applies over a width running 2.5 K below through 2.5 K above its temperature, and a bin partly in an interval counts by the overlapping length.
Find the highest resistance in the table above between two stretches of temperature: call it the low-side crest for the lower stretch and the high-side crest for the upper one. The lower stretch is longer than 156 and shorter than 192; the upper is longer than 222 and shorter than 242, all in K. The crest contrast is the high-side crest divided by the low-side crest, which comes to 0.9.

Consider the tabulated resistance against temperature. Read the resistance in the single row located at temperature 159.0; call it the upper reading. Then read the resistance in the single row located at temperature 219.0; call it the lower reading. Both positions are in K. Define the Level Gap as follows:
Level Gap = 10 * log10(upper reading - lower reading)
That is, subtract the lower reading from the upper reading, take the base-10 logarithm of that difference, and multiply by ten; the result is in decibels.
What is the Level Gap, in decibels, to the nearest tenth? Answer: 7.4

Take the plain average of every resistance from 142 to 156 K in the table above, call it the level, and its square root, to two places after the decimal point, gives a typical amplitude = 3.69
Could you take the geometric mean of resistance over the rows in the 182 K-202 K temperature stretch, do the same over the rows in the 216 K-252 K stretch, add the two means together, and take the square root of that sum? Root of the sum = 4.511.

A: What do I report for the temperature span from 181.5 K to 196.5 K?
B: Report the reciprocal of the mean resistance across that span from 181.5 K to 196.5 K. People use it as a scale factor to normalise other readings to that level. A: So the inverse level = 0.112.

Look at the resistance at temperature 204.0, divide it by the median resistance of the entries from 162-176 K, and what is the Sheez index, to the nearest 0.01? 1.09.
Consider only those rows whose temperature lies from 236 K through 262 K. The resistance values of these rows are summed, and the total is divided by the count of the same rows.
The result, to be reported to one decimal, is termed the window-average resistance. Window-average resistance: 12.3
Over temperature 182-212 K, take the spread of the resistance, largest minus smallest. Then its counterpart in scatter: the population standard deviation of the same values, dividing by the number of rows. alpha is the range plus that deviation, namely 4.5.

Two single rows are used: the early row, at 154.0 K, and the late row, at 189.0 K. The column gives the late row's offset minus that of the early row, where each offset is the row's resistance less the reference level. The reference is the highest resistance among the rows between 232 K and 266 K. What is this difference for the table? -5.2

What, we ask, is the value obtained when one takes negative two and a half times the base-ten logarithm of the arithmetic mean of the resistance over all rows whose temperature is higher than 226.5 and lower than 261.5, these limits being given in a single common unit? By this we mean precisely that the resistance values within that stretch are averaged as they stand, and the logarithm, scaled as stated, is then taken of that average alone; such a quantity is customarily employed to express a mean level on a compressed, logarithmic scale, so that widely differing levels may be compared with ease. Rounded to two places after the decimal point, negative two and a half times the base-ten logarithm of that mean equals -2.71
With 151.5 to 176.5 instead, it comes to -2.65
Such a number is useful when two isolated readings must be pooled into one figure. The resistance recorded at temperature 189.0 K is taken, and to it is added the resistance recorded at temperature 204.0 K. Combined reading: 19.7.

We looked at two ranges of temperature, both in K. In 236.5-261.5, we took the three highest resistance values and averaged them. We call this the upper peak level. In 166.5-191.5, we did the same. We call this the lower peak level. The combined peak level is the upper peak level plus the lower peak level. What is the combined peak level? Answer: 21.7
